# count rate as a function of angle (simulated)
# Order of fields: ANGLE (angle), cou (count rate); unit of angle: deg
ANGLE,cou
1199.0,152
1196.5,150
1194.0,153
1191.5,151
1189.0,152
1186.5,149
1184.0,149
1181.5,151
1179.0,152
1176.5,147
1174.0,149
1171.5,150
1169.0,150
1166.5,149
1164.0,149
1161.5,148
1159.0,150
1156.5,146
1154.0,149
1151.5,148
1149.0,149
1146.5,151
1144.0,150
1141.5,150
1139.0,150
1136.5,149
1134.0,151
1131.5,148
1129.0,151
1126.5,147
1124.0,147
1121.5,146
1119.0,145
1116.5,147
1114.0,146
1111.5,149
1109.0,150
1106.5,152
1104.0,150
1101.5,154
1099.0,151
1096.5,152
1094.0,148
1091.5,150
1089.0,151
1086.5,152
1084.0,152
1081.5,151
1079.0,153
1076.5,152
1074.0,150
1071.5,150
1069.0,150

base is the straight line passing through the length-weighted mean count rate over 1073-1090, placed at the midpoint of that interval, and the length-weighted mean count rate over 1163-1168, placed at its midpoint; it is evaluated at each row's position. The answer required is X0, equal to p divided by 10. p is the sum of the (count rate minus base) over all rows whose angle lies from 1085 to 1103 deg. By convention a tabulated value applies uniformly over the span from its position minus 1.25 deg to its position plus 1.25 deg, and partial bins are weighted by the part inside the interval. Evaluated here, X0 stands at -0.06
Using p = -0.6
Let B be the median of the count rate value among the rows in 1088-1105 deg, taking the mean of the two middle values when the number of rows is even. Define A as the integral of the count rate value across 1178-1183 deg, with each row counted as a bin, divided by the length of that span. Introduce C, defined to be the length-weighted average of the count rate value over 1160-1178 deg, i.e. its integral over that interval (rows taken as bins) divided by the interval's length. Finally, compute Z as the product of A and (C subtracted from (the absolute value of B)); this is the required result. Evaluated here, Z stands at 315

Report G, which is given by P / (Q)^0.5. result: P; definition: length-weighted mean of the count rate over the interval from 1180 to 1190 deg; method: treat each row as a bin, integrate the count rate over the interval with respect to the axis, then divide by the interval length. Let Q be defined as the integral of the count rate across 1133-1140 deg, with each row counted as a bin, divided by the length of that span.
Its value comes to 12.3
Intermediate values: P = 150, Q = 150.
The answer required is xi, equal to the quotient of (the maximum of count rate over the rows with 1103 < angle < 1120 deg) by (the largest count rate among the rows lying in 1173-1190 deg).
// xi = 1.000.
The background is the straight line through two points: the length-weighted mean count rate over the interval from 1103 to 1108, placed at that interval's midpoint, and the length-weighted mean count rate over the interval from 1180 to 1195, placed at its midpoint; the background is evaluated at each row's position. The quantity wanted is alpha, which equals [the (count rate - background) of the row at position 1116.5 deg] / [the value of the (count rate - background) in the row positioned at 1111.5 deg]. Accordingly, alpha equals 2.0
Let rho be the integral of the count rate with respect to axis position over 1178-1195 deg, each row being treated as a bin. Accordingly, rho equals 2566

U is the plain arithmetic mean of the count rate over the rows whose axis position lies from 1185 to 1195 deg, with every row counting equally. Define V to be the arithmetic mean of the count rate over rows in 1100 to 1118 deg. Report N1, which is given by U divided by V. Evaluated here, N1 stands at 1.010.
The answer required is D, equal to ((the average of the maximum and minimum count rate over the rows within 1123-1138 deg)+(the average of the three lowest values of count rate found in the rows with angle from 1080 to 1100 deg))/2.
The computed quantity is 149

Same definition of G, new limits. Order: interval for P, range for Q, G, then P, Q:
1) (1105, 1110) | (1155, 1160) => 12.4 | 151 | 148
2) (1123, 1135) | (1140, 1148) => 12.1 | 149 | 150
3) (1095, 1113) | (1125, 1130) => 12.4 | 151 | 149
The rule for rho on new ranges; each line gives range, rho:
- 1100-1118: 2694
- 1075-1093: 2727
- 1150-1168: 2672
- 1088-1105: 2565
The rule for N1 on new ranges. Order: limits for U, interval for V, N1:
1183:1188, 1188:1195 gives 0.980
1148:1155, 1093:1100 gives 0.989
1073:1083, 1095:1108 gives 0.998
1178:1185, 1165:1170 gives 1.008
